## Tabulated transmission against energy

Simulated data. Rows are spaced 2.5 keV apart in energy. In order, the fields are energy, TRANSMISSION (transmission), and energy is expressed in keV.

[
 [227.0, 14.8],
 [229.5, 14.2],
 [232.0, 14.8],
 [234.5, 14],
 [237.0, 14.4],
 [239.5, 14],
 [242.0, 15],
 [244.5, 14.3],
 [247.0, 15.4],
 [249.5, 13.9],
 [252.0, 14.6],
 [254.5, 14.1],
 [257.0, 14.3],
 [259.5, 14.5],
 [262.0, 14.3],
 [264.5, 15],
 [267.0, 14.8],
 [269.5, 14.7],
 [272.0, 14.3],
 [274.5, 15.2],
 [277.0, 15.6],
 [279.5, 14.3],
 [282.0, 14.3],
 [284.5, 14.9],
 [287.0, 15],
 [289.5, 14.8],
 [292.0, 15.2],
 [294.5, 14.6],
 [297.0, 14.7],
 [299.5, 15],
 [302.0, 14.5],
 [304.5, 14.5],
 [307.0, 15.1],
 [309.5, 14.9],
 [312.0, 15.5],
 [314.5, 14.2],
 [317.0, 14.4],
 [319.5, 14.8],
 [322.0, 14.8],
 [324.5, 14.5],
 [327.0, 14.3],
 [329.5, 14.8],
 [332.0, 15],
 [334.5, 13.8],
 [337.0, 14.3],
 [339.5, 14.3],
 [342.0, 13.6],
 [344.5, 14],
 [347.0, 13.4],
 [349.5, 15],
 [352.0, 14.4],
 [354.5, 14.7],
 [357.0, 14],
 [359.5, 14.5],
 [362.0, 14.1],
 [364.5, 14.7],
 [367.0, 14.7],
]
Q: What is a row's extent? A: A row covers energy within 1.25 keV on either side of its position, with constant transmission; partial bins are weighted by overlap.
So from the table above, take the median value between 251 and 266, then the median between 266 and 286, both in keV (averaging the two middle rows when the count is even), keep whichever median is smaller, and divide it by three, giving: 4.80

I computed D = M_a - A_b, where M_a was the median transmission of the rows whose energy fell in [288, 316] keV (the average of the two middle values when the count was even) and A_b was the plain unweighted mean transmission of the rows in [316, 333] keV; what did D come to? 0.14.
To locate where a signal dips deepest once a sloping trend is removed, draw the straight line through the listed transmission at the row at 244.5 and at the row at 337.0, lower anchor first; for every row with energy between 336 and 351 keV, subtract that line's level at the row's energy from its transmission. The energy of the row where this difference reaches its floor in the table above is 347.0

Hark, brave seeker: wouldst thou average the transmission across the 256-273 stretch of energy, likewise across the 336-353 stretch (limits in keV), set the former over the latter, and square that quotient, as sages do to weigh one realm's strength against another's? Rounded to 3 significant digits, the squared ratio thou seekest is 1.06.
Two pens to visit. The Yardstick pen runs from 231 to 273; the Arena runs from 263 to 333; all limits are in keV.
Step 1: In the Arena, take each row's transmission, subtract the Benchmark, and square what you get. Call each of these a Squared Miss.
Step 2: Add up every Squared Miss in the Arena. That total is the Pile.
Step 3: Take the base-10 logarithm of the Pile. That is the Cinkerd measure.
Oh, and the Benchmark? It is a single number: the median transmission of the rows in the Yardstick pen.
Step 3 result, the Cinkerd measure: 0.87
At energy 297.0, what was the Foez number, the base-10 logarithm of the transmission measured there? 1.17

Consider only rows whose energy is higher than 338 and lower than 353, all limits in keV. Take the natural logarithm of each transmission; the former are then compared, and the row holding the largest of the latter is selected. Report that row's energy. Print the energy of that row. 349.5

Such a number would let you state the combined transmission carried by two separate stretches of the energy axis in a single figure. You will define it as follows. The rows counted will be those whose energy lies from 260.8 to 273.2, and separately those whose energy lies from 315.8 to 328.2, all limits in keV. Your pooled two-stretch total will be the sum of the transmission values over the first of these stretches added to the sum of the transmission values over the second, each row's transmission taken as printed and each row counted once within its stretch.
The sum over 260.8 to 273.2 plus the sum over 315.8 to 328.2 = 146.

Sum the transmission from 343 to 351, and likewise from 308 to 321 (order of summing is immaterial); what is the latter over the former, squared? 3.0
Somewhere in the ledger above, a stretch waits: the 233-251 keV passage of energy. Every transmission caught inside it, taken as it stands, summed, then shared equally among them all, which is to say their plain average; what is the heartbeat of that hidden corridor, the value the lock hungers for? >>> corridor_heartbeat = 14.4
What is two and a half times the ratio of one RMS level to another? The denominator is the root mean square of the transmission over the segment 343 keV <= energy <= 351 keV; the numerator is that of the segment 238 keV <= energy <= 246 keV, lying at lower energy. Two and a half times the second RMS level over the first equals 2.55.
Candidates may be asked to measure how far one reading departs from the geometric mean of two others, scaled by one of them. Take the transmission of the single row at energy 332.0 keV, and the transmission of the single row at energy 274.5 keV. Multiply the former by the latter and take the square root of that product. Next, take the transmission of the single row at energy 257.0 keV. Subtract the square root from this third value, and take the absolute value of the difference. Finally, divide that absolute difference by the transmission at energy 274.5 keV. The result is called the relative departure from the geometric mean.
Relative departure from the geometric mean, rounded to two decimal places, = 0.05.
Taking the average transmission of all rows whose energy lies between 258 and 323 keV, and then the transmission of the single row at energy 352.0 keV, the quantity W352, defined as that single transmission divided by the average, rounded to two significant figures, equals 0.98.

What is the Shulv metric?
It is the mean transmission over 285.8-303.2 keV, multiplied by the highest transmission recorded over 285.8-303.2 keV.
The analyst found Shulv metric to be 225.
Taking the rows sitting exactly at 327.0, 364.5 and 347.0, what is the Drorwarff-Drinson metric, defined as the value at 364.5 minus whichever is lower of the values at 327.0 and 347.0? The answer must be 1.3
